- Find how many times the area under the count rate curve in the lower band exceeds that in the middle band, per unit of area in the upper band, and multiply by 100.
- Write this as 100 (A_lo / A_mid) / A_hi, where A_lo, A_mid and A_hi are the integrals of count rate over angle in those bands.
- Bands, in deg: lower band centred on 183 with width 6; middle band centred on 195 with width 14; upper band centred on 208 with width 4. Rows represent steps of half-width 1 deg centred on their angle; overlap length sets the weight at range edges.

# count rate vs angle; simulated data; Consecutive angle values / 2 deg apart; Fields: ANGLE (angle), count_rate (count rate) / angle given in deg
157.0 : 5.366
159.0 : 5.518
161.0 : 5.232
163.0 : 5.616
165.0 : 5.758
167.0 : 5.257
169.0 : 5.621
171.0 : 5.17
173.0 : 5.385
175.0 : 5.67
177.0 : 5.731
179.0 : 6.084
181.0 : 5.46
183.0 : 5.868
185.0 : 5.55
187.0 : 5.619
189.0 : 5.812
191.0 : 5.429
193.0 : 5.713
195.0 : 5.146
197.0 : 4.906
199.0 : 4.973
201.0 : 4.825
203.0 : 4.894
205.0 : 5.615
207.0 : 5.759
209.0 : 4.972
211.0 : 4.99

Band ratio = 2.1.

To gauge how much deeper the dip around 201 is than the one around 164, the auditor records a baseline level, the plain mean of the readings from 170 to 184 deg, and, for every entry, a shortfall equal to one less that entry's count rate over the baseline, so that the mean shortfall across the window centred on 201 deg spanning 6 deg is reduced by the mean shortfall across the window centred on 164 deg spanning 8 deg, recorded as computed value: 0.10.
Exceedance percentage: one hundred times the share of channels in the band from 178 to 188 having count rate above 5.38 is 100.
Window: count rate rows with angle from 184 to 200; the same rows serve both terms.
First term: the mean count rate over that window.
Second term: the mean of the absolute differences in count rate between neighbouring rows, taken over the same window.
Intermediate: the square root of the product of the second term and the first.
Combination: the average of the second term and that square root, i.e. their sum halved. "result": 0.72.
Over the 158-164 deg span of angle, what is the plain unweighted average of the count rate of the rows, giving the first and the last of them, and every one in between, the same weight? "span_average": 5.46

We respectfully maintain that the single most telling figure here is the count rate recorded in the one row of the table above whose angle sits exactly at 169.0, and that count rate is 5.621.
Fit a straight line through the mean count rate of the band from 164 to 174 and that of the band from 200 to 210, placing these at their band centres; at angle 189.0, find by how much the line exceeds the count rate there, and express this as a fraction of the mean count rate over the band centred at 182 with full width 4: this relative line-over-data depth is -0.09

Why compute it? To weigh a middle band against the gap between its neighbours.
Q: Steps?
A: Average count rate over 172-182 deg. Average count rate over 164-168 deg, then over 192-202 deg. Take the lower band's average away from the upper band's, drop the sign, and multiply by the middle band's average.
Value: 2.2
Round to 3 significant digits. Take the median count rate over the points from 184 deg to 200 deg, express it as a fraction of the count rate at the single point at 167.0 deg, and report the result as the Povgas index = 1.04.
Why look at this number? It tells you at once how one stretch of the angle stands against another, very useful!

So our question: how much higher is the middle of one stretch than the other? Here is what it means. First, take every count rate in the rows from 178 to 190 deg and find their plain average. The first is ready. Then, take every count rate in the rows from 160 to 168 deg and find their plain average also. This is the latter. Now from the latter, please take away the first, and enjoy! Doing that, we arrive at -0.27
